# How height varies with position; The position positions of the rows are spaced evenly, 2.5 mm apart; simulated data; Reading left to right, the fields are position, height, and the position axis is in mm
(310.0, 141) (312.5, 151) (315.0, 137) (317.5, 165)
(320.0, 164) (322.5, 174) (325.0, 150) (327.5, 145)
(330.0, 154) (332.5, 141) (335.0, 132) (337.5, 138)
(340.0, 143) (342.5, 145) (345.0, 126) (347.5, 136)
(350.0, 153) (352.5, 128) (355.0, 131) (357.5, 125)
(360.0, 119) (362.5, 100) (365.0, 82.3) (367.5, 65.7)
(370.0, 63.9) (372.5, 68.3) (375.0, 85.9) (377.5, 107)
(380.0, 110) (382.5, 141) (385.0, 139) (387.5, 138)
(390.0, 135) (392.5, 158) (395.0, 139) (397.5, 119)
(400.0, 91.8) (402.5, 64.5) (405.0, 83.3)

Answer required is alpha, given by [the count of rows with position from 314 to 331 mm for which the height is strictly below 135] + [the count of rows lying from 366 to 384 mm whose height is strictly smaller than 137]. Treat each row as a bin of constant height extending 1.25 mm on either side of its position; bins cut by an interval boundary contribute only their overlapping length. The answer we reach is 6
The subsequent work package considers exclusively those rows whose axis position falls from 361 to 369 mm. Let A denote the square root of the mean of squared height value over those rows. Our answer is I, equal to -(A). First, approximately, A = 84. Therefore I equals -84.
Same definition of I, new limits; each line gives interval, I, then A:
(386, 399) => -138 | 138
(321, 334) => -153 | 153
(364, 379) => -80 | 80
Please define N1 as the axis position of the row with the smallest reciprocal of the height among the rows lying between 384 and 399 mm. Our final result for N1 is 392.5 mm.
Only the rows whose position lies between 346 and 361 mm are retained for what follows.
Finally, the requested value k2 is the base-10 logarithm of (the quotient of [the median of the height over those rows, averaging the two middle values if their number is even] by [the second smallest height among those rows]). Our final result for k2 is 0.015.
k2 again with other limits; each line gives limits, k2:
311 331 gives 0.022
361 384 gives 0.116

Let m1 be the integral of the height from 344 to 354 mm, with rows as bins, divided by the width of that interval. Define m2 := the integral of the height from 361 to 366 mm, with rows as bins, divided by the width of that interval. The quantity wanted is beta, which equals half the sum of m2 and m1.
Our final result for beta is 114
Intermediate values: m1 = 136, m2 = 93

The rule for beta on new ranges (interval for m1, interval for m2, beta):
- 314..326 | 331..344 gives 149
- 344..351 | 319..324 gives 153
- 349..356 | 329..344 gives 139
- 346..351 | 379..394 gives 140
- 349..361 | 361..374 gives 104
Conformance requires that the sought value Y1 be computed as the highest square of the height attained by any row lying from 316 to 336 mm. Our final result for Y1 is 30276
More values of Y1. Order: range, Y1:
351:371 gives 17161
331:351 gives 23409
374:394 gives 24964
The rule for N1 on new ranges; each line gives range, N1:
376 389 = 382.5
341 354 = 350.0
